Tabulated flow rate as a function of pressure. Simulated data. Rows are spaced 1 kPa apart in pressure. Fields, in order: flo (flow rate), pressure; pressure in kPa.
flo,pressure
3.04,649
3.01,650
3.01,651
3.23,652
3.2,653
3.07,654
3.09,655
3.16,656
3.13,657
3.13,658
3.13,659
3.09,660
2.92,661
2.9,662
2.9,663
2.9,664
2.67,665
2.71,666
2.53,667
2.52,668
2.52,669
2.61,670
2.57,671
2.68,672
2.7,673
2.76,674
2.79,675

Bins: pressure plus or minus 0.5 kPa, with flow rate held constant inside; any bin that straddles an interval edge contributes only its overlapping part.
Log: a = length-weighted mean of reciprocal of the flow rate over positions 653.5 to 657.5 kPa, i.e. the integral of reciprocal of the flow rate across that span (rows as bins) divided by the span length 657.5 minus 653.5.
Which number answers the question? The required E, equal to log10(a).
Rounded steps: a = 0.32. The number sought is -0.49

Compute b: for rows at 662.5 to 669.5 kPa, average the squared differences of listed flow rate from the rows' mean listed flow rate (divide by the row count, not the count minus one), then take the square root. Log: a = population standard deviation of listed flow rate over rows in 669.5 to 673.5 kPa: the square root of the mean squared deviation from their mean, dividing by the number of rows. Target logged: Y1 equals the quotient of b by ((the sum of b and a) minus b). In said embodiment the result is 3.0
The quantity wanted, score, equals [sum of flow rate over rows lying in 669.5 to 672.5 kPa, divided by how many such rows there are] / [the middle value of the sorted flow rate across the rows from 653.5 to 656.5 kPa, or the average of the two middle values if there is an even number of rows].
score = 0.85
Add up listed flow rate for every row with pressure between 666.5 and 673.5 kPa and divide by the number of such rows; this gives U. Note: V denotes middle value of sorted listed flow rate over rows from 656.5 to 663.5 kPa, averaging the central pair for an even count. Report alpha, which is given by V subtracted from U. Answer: -0.50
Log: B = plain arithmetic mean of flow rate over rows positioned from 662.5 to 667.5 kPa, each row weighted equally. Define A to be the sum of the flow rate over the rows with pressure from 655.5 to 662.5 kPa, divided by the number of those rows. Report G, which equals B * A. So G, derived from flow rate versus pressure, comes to 8.4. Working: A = 3.07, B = 2.7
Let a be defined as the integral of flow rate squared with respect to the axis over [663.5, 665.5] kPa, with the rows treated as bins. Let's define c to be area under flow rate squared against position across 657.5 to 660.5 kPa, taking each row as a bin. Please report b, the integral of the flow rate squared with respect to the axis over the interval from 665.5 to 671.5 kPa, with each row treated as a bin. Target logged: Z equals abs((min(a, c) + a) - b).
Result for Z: 9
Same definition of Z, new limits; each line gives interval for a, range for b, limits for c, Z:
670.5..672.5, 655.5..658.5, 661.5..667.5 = 2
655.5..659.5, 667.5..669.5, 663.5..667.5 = 56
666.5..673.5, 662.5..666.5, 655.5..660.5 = 63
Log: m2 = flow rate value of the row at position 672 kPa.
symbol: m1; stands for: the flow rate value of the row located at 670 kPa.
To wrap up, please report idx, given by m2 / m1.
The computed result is 1.03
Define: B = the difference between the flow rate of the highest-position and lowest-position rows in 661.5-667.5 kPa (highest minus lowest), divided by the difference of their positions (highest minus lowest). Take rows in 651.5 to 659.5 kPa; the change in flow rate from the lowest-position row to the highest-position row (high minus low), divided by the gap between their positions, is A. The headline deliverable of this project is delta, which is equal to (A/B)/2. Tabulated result 0.1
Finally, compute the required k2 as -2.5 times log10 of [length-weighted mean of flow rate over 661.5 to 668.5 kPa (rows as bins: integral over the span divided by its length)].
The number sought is -1.09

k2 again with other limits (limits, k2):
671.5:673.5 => -1.07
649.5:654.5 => -1.23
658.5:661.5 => -1.21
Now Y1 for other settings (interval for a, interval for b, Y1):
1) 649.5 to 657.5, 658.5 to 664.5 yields 1.3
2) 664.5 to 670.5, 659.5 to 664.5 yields 1.0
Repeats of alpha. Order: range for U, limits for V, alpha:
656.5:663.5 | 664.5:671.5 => 0.46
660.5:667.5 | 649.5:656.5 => -0.30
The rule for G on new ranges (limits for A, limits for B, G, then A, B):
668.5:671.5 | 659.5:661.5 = 7.7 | 2.57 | 3.0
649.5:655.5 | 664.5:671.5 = 8.0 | 3.10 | 2.6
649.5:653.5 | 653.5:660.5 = 9.7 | 3.11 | 3.1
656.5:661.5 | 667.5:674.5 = 8.1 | 3.08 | 2.6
